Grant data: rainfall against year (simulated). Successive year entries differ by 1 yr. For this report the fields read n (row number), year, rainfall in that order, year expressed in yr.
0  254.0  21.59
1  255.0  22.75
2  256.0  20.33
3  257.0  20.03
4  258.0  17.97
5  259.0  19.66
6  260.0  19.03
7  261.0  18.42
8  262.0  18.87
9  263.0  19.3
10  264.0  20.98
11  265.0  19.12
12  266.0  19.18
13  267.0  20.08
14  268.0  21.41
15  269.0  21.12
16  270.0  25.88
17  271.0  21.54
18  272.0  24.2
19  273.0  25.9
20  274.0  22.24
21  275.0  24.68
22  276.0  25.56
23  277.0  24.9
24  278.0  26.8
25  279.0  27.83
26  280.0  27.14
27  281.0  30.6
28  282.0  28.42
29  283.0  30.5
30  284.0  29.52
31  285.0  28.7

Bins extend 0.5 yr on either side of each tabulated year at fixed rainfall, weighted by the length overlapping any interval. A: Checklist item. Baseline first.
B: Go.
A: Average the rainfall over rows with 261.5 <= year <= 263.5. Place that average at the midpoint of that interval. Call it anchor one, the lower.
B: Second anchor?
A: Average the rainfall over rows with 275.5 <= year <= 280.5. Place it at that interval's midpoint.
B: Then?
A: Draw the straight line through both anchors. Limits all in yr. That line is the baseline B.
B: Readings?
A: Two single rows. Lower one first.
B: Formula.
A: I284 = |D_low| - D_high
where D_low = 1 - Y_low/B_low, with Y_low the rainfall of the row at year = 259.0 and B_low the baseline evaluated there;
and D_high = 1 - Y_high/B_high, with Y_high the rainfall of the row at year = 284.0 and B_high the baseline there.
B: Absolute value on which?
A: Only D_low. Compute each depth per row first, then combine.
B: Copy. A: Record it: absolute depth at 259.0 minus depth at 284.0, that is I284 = 0.14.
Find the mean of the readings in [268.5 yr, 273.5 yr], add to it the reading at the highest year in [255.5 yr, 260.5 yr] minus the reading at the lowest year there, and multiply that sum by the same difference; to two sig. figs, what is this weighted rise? -29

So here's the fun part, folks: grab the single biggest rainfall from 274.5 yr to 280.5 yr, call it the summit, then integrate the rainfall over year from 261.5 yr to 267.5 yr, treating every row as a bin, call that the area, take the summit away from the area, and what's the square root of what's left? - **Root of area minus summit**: 9.47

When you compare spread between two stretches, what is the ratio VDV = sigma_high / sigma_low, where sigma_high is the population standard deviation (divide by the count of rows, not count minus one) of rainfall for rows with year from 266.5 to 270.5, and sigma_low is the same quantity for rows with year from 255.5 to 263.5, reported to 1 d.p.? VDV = 3.0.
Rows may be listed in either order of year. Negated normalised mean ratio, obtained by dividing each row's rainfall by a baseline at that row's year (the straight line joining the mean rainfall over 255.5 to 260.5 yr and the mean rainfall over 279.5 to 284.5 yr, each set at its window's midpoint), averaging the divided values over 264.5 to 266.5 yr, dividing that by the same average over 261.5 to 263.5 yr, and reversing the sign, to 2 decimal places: -0.95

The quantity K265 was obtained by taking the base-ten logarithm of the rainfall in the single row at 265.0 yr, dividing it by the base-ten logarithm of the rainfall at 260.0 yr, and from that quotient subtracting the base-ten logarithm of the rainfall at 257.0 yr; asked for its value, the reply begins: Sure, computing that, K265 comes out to -0.30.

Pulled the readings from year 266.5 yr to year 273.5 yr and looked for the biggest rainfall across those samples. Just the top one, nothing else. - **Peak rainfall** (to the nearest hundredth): 25.90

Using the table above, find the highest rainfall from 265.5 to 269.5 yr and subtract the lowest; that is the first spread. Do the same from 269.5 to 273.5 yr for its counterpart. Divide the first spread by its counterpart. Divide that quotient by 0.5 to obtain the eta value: 1.0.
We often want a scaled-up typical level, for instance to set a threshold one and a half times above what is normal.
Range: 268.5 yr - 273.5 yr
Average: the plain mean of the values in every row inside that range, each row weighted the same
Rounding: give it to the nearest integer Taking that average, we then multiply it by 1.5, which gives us 36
